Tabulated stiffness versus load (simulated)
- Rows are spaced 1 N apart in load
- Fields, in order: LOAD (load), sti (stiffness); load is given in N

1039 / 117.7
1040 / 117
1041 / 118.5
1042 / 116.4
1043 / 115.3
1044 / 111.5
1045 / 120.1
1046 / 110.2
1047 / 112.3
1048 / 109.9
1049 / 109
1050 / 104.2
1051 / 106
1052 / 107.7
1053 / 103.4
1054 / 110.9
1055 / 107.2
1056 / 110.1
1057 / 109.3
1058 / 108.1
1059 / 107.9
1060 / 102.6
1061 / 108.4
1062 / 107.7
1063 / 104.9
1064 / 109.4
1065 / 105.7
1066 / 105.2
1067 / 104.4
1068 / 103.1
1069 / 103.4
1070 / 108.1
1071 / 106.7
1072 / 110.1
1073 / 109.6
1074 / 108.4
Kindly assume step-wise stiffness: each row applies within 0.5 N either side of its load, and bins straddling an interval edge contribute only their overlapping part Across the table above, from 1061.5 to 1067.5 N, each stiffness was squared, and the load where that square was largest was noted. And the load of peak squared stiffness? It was 1064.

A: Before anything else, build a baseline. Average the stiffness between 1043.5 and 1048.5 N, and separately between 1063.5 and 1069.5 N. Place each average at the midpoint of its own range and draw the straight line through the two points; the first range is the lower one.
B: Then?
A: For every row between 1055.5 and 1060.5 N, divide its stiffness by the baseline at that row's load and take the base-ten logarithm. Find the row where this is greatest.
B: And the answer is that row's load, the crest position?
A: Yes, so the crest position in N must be 1056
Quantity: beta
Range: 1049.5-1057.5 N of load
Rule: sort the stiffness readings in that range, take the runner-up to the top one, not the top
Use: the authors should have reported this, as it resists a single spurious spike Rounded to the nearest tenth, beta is 110.1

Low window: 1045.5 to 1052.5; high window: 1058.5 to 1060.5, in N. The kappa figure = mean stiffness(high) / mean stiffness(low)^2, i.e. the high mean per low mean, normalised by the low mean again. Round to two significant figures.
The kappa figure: 0.0089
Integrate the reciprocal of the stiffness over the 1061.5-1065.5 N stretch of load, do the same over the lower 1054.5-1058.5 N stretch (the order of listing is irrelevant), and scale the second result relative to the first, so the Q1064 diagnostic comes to 0.98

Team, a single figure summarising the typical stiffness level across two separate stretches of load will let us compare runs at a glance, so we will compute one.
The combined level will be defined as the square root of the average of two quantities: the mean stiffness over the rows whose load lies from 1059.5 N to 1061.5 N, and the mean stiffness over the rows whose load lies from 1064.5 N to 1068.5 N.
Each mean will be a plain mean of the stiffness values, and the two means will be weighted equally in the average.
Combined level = 10.2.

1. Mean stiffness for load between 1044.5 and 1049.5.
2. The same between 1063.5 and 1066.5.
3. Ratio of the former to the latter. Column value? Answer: 1.05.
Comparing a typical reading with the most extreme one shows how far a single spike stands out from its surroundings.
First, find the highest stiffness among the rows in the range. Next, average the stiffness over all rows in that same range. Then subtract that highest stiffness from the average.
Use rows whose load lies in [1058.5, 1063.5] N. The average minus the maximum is -2.1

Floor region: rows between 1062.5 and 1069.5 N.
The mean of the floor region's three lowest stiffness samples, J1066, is 104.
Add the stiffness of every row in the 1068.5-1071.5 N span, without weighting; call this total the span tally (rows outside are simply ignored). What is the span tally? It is 318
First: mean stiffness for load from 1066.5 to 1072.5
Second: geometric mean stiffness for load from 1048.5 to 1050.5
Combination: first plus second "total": 213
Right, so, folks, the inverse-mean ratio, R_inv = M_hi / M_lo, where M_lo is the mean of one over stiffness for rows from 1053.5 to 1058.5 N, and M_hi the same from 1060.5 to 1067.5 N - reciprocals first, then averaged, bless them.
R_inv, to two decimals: 1.02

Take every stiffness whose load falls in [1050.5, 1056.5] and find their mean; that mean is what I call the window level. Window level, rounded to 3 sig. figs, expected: 108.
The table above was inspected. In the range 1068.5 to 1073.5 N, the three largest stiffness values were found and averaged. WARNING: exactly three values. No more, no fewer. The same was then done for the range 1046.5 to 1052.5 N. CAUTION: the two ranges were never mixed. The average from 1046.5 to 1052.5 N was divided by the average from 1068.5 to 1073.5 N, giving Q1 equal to 1.010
